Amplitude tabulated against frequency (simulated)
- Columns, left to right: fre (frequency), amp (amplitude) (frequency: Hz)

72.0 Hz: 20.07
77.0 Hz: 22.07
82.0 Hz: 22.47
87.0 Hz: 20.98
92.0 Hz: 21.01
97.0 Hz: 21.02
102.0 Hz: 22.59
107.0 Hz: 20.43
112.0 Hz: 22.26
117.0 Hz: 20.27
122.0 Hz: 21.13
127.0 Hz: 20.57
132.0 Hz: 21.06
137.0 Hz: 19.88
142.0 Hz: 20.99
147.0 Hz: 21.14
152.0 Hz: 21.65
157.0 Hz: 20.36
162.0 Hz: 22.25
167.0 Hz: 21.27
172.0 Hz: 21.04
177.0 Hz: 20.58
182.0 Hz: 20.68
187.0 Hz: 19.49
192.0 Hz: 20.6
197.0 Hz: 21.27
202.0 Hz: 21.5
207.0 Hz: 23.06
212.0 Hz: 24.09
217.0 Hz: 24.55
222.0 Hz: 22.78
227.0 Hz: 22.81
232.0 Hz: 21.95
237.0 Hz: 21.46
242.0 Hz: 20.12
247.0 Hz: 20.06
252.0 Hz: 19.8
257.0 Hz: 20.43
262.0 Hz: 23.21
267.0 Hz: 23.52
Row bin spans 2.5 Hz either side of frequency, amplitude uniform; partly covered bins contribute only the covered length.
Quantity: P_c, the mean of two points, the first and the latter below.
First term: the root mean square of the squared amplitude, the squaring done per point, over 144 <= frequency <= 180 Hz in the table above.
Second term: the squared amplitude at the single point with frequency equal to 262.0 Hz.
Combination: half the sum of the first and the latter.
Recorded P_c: 494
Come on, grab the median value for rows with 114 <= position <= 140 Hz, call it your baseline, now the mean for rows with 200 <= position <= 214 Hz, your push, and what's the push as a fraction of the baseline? 1.11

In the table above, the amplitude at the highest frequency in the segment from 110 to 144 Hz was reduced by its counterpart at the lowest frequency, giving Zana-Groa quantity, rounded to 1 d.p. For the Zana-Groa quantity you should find -1.3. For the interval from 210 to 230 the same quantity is -1.3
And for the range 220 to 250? -2.7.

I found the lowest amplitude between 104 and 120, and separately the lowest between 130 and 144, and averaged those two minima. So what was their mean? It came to 20.1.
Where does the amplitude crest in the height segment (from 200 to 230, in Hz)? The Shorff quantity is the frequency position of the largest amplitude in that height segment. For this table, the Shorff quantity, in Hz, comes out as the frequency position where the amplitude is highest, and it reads 217.0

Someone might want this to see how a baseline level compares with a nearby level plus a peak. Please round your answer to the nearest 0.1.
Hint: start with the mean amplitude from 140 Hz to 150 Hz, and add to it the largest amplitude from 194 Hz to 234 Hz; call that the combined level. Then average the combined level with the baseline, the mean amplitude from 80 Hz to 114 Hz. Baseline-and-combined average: 33.6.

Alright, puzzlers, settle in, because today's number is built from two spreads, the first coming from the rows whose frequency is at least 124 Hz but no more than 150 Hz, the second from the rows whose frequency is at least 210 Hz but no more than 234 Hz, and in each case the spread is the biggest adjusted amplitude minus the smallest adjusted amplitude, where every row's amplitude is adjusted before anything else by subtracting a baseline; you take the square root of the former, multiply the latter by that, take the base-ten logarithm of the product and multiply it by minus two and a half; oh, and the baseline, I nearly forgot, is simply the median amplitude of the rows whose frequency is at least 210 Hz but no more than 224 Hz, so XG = -1.2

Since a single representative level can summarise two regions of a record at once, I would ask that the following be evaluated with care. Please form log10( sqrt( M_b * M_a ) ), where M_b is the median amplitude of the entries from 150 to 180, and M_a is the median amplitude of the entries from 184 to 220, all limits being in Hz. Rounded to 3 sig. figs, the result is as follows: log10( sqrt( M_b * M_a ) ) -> 1.33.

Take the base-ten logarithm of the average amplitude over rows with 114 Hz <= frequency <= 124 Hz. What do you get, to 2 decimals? 1.32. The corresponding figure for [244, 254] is 1.30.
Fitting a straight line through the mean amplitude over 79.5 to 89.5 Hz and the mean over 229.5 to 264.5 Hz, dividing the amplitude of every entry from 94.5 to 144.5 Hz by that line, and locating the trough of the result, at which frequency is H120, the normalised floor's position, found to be 137.0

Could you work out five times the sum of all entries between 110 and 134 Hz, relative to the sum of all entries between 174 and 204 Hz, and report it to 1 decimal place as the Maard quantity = 4.2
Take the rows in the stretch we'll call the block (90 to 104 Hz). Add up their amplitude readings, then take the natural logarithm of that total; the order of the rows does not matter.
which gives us 4.17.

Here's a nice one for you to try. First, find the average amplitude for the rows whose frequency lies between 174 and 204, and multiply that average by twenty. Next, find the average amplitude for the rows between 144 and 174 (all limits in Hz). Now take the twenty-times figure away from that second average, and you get -392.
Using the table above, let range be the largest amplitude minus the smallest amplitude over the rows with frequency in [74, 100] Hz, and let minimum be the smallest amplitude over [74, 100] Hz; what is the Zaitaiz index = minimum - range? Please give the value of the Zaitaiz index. 19.5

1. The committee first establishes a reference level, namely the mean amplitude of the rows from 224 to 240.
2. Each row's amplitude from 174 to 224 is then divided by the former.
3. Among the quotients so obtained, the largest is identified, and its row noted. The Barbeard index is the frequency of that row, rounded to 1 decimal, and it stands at 217.0 Hz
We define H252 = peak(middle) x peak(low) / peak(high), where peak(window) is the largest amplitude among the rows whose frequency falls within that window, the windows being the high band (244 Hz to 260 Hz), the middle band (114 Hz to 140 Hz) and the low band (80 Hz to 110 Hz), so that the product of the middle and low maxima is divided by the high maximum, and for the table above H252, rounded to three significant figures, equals 23.4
